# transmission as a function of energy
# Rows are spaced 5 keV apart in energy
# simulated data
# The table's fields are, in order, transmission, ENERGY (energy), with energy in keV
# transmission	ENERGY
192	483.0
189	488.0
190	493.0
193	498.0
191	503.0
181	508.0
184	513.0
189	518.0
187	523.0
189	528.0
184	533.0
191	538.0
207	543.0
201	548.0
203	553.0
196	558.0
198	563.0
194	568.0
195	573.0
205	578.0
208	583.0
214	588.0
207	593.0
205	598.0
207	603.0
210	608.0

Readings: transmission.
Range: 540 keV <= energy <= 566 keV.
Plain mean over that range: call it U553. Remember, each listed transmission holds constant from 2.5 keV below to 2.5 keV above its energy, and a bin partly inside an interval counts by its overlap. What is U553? 201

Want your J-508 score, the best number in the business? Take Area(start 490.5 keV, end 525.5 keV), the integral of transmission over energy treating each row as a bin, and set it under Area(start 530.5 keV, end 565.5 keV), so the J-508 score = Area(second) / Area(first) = 1.0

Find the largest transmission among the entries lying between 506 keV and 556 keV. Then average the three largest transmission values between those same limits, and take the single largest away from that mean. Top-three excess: -3.3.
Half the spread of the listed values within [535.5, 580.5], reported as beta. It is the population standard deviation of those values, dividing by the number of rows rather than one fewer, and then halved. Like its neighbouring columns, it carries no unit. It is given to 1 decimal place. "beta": 2.6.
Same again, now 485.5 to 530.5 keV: 1.7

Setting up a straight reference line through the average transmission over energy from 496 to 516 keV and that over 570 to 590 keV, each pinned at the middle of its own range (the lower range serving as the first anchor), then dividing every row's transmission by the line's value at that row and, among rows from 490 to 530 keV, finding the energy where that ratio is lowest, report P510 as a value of 508.0 keV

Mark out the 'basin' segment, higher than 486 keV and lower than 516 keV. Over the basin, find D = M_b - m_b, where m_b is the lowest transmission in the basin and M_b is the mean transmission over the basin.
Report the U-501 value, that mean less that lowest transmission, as 7.0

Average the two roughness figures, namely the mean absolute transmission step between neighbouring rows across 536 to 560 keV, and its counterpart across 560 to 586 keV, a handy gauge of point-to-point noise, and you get 6.1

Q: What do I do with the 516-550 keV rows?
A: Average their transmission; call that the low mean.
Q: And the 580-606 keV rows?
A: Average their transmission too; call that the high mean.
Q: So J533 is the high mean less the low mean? 16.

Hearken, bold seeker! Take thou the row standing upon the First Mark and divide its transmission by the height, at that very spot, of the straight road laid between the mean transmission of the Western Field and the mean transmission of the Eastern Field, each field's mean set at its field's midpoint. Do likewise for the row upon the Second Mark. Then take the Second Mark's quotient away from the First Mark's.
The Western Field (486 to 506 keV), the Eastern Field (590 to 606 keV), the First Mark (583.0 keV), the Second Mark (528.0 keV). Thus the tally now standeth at 0.05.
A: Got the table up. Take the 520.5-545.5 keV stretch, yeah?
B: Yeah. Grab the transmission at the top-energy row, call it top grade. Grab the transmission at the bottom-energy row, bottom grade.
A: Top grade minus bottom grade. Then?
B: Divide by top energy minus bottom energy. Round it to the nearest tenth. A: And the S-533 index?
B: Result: 1.0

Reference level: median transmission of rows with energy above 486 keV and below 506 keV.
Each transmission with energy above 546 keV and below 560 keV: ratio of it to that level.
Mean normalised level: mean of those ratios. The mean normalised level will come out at 1.05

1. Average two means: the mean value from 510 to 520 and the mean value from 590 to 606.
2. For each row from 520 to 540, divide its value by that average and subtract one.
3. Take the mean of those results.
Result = -0.04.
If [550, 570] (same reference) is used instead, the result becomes 0.01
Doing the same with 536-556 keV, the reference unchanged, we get 0.02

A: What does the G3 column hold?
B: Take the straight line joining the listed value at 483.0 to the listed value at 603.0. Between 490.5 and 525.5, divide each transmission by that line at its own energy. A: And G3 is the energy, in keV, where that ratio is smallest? 508.0 keV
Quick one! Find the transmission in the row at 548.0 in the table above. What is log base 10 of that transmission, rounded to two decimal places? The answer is 2.30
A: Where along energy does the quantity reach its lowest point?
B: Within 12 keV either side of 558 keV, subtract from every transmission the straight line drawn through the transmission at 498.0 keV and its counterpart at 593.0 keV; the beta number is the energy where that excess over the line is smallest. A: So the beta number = 568.0 keV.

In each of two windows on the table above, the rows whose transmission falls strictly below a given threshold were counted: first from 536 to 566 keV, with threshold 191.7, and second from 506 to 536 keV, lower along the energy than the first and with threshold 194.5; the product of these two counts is 6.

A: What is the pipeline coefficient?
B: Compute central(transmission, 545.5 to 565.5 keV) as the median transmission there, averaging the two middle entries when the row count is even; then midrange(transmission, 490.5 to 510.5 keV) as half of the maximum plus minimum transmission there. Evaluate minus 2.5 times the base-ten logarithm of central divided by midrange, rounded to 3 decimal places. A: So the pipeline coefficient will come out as -0.070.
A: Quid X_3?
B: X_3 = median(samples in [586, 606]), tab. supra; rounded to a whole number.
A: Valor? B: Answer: 207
